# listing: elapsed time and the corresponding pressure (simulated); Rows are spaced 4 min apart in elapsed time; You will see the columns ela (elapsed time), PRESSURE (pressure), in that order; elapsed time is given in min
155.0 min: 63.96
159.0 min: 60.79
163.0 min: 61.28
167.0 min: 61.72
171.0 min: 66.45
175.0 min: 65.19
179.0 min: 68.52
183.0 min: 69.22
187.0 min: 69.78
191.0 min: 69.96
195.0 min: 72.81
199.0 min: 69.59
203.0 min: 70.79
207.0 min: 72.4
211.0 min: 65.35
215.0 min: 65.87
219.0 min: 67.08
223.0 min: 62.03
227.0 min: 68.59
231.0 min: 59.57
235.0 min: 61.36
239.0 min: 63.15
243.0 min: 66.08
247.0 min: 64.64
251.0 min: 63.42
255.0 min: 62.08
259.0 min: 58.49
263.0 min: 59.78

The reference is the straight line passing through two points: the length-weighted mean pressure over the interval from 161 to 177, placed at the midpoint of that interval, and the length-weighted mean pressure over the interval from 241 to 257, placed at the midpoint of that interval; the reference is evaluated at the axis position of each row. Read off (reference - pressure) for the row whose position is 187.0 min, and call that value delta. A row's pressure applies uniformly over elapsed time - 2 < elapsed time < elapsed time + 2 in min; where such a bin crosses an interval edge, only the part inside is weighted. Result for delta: -6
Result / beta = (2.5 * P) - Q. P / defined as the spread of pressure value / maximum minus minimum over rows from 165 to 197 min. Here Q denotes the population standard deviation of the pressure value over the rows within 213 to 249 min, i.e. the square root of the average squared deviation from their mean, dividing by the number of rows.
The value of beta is 25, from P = 11.1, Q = 2.8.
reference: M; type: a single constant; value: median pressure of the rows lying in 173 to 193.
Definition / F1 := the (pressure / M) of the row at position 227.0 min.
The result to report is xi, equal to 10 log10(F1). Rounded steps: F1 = 0.99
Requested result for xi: -0.04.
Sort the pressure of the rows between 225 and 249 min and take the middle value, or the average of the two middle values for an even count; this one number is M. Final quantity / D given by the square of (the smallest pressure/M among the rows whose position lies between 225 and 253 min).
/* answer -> 0.87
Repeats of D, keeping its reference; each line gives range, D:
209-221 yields 1.05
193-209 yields 1.19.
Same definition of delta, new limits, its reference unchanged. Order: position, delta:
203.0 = -7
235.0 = 3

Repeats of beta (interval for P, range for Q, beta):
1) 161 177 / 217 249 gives 10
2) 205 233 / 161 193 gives 29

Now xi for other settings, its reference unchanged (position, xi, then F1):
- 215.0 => -0.22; 0.95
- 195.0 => 0.22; 1.05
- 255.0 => -0.47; 0.90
